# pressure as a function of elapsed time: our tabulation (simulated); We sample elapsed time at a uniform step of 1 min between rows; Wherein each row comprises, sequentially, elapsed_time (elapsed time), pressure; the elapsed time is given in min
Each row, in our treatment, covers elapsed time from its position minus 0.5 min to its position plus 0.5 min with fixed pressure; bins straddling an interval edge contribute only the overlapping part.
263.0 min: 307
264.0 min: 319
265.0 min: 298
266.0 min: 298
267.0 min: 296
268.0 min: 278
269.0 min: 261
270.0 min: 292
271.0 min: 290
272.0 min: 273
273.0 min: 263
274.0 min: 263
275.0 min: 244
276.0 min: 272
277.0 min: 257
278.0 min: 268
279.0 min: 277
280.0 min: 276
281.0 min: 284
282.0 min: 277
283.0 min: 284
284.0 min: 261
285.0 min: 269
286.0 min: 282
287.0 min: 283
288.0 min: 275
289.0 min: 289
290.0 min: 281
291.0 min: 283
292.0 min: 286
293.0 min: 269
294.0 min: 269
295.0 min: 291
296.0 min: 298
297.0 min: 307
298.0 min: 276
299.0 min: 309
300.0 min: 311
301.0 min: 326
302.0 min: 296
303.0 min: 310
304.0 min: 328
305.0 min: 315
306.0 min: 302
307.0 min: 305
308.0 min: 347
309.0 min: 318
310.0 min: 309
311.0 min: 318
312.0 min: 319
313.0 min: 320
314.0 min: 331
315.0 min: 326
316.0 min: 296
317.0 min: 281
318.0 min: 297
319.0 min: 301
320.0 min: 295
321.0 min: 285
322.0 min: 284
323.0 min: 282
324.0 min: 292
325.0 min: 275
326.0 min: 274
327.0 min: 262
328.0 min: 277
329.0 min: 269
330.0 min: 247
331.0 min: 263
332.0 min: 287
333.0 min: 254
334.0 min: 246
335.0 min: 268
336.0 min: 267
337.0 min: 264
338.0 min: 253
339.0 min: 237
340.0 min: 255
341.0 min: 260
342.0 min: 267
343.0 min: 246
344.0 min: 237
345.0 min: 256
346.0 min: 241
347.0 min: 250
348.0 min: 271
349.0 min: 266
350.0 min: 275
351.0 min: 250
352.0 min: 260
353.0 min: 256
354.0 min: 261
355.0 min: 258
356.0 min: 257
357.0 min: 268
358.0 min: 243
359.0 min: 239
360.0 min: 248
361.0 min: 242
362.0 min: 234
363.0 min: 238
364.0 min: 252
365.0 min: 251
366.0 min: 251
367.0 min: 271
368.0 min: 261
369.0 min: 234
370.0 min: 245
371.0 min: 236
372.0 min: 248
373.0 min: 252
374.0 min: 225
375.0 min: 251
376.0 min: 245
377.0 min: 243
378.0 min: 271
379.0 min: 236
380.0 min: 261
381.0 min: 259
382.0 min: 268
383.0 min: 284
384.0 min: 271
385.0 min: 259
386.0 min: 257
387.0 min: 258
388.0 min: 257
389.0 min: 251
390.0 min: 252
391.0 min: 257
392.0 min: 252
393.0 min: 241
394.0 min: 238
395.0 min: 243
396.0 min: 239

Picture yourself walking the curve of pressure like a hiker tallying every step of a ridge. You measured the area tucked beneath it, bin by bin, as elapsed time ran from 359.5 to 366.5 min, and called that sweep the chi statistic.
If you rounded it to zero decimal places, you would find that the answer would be 1716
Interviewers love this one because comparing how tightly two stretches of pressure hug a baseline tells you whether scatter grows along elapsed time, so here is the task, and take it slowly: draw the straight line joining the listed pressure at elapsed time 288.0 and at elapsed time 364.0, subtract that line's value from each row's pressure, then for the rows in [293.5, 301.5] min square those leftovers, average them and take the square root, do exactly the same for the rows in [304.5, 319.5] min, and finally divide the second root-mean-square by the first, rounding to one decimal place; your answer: 1.5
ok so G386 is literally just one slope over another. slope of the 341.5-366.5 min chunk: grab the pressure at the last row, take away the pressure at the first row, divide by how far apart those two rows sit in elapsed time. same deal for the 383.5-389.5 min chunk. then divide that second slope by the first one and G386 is 6.0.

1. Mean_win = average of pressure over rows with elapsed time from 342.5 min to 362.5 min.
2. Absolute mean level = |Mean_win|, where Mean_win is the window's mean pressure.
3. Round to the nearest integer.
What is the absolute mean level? 253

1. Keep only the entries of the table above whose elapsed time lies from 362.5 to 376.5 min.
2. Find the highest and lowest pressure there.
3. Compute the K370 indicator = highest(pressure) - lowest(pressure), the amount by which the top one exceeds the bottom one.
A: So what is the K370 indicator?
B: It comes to 46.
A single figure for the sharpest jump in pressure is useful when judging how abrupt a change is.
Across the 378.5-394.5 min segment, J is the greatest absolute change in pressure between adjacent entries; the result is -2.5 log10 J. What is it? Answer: -3.5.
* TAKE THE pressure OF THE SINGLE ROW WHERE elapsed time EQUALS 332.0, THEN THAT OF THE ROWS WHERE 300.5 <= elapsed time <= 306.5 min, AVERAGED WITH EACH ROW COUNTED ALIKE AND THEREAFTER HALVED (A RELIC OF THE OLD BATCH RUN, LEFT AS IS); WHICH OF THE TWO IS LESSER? 156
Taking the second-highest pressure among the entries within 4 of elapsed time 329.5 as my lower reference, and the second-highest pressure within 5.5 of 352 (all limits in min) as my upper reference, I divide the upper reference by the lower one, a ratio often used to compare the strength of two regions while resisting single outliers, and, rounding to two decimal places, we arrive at 0.98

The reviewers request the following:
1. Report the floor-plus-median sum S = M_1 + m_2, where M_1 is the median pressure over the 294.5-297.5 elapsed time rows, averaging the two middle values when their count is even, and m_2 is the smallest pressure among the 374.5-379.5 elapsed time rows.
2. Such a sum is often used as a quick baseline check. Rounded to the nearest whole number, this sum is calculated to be 534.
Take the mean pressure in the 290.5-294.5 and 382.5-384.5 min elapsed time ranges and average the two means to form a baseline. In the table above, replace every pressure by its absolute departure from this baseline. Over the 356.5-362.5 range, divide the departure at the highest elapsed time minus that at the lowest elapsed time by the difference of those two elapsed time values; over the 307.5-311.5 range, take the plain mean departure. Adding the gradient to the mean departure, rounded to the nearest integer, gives 53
